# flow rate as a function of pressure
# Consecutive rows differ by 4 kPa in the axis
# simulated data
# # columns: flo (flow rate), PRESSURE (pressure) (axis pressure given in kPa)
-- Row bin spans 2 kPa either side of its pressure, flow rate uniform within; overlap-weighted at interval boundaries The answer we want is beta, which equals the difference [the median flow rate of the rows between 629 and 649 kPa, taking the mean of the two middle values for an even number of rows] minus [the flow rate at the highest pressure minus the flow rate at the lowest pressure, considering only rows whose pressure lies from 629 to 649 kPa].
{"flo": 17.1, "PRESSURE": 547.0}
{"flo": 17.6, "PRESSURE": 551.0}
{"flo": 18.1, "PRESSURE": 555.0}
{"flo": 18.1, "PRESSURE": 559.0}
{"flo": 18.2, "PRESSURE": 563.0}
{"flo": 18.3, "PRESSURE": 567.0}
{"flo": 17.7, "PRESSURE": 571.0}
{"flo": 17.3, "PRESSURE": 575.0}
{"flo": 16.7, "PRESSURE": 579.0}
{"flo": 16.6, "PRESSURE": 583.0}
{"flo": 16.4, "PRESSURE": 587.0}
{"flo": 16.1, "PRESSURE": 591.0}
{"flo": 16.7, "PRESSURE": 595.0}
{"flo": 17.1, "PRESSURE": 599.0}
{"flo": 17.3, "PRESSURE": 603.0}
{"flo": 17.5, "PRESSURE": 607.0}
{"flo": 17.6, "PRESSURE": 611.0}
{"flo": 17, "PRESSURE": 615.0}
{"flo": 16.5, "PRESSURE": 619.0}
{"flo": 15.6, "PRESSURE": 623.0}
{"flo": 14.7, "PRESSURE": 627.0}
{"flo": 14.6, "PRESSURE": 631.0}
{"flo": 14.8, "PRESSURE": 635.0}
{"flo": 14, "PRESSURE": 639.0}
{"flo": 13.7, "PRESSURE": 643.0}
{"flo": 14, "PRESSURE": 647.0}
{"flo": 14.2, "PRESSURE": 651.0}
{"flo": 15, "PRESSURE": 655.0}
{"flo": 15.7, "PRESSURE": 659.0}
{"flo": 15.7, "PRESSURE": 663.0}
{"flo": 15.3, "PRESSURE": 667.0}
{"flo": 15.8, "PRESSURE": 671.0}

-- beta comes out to 15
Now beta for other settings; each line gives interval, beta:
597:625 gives 19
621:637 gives 16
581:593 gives 17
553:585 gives 19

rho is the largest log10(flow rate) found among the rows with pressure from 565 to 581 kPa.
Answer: 1.26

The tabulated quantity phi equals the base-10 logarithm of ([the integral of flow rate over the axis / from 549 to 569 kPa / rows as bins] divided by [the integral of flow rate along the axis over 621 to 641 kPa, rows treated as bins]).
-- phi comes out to 0.09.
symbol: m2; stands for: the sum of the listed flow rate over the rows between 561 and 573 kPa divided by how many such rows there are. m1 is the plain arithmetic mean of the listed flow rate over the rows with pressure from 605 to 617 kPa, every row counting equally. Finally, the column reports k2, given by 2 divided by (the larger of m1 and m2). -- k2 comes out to 0.111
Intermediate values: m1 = 17.4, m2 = 18.1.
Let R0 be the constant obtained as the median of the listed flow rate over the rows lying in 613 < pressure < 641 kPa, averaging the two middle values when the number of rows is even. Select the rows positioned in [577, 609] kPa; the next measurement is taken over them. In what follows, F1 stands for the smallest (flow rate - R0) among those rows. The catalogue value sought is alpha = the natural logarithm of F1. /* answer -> 0.26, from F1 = 1.30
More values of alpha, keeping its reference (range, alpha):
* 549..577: 0.92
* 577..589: 0.47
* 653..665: -1.61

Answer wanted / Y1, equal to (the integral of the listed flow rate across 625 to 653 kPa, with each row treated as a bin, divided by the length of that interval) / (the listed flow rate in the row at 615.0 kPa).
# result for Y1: 0.84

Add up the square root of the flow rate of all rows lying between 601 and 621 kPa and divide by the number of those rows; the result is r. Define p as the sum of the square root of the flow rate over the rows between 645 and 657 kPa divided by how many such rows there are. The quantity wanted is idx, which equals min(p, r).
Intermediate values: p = 3.79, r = 4.1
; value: 3.79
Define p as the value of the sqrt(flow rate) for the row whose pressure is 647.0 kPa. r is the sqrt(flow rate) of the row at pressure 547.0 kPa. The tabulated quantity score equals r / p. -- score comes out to 1.11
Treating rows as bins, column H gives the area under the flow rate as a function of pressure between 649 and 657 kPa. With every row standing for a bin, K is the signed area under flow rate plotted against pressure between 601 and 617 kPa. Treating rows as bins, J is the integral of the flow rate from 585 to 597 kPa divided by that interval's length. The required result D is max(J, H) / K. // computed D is 0.4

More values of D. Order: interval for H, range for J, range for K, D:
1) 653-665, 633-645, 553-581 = 0.4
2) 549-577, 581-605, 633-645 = 2.9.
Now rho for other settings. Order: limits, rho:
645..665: 1.20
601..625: 1.25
